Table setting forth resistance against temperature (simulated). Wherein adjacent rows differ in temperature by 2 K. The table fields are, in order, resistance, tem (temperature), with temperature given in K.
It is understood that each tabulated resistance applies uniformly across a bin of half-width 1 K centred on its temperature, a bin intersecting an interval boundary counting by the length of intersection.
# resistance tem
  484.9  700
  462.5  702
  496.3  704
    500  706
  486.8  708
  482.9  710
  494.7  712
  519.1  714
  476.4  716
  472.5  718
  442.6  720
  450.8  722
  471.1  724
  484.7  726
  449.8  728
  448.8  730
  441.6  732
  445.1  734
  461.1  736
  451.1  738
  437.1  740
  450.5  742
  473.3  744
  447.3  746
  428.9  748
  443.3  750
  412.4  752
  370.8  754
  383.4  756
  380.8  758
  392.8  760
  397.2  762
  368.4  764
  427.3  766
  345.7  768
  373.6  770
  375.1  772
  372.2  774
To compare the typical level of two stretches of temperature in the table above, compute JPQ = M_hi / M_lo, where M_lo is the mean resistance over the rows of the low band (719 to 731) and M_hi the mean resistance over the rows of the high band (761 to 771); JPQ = 0.835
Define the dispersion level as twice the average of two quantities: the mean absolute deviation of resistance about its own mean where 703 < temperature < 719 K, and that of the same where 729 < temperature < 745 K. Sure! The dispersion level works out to 20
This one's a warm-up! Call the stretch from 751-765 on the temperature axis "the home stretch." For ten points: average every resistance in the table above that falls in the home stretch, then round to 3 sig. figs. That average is 387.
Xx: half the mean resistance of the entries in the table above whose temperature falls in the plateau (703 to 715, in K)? 248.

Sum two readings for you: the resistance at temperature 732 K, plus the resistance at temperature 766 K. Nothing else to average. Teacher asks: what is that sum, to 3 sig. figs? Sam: 869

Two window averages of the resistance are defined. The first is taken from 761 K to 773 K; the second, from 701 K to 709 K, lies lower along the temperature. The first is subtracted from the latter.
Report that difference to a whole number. 105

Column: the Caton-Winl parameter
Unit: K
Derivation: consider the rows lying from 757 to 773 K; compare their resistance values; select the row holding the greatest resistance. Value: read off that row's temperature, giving 766 K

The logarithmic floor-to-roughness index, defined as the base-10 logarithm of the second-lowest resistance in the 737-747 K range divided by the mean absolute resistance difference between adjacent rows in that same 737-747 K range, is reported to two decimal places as 1.37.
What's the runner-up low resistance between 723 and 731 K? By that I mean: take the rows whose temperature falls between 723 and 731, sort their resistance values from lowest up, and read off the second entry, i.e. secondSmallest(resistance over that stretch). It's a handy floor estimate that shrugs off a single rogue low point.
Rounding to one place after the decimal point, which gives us 449.8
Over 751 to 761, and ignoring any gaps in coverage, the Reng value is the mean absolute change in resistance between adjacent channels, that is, 17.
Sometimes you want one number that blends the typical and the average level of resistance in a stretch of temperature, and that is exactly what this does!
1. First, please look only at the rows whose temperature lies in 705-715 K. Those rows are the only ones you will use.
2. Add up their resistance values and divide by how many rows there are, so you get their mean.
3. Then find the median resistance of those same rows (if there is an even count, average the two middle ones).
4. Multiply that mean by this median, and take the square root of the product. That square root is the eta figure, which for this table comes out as 496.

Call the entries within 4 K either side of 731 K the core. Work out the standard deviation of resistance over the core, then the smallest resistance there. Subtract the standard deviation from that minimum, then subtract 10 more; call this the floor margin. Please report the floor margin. 428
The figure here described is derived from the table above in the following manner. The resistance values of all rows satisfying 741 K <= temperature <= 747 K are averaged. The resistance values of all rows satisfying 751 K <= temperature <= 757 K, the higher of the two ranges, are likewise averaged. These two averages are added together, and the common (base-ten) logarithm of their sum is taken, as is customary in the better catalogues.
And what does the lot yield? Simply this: 2.93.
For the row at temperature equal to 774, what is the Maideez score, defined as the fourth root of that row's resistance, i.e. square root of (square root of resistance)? 4.39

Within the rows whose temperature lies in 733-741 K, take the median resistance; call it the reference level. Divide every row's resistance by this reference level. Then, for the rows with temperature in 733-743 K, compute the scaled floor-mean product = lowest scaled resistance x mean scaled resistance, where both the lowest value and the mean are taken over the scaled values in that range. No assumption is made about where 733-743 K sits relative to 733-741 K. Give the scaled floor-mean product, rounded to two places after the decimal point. 0.98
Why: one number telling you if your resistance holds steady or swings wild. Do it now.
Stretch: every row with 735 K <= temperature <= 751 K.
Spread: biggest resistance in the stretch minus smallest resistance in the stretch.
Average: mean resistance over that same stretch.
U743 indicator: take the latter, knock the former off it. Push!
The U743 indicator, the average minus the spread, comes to 405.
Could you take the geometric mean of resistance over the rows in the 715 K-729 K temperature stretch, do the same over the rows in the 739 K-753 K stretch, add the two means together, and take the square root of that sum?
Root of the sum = 30.1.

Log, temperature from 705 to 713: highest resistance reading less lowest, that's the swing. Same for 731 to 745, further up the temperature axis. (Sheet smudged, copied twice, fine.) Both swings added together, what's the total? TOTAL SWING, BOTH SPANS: 53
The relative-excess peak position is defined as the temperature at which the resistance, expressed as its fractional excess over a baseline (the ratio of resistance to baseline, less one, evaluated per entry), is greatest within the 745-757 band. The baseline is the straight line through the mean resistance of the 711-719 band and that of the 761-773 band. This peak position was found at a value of 750 K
